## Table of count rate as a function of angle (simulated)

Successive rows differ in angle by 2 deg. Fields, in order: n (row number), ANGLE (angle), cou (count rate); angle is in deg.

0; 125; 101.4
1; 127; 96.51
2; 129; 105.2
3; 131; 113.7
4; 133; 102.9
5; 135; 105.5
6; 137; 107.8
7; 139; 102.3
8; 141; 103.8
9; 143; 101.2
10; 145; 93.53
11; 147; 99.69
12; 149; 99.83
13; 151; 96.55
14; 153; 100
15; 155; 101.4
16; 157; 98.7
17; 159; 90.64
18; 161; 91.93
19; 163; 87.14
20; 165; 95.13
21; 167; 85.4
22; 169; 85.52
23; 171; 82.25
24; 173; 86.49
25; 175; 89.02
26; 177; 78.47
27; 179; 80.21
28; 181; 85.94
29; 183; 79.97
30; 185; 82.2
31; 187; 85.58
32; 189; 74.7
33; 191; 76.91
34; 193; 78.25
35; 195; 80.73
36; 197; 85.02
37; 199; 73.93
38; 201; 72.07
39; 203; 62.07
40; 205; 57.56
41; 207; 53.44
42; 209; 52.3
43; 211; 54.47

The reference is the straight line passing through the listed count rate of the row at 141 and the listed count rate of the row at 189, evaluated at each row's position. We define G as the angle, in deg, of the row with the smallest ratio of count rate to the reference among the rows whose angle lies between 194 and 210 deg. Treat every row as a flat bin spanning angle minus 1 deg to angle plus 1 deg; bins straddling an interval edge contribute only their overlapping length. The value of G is 209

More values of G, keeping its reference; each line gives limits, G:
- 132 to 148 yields 145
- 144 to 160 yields 145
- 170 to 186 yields 177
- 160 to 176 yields 171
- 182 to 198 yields 189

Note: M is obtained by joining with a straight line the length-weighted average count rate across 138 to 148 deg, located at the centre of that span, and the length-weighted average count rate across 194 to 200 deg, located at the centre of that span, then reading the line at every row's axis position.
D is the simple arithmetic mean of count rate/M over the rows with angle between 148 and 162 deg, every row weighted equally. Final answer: 1.014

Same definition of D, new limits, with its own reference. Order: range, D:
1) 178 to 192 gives 0.957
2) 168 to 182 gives 0.953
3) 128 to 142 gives 1.027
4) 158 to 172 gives 0.961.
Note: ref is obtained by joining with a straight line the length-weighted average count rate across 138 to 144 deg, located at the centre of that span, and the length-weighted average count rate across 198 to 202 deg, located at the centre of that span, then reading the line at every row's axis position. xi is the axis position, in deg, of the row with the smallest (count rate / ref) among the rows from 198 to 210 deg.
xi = 209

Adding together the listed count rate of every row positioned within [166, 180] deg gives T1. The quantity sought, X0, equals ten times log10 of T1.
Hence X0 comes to 27.7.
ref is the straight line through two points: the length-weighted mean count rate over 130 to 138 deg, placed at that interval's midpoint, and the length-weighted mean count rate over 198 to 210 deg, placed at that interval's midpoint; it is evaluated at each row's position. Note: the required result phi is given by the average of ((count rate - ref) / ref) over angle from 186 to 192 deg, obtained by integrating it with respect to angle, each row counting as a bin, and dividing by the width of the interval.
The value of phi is 0.10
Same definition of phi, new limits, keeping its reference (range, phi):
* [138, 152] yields -0.01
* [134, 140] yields 0.00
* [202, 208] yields -0.06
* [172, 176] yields 0.08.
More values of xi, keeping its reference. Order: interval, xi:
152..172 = 171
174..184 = 177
